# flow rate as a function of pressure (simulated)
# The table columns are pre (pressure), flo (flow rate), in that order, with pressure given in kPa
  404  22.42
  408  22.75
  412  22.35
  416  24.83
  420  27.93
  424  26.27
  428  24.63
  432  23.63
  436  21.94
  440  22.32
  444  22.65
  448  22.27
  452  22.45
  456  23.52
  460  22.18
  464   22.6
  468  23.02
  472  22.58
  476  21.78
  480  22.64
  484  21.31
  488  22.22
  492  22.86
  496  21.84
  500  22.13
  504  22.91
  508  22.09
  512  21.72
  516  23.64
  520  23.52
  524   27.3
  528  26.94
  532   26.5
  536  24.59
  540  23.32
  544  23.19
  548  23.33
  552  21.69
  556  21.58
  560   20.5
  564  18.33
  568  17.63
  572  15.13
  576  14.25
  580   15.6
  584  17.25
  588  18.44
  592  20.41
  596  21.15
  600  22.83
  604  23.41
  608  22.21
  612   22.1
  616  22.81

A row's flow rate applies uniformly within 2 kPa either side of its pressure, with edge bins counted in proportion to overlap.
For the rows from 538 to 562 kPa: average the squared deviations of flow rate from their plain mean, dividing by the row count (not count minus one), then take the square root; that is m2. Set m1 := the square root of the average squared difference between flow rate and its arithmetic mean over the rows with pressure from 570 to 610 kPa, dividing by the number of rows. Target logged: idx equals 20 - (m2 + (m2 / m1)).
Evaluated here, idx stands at 18.6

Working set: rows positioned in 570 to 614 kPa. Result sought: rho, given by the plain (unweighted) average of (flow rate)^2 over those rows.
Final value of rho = 384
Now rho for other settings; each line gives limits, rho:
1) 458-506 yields 499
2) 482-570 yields 520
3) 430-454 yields 508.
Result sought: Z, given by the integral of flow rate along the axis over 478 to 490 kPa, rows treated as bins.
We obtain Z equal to 265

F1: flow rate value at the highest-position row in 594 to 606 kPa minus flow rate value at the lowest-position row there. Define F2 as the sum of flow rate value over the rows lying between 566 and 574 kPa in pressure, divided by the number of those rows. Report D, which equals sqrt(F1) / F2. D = 0.092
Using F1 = 2.3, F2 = 16.4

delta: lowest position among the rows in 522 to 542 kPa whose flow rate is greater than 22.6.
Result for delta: 524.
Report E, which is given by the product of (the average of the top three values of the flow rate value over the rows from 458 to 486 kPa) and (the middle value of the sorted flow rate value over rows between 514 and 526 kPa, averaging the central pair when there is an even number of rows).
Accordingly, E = 538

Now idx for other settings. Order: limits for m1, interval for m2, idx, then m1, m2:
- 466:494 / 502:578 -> 10.4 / 0.6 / 3.50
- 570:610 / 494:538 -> 17.4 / 3.2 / 2.01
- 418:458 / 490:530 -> 17.1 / 1.9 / 1.92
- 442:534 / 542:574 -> 15.6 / 1.6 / 2.71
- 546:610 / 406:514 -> 18.1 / 2.9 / 1.43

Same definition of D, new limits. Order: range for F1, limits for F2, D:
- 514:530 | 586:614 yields 0.084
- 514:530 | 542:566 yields 0.085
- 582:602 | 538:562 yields 0.106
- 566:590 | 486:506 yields 0.040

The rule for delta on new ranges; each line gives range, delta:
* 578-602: 600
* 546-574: 548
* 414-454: 416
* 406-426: 408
